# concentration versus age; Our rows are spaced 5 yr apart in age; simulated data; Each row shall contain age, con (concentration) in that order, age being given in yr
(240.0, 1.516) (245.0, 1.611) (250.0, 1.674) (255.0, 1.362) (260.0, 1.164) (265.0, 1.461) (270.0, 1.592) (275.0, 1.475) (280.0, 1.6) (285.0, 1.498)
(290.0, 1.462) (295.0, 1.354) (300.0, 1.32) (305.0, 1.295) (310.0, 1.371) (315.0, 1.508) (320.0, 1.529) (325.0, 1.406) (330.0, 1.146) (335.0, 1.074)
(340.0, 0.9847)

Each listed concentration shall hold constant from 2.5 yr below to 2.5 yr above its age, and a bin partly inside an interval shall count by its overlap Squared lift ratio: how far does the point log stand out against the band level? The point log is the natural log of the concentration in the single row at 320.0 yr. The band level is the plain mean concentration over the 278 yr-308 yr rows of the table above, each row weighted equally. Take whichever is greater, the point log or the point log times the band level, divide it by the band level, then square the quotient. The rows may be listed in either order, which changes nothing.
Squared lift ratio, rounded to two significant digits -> 0.18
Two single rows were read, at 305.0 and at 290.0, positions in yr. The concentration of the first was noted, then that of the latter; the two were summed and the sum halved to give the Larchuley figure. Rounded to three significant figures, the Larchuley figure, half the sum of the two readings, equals 1.38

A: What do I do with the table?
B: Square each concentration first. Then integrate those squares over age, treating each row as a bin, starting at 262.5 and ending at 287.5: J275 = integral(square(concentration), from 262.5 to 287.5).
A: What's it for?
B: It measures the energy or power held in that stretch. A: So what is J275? 58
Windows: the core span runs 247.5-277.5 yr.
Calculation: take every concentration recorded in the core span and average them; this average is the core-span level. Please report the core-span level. 1.45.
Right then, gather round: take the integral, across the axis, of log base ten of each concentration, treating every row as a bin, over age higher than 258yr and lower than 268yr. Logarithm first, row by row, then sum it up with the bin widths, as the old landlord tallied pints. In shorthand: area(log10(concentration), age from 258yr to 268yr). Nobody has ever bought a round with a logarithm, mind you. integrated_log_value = 1.2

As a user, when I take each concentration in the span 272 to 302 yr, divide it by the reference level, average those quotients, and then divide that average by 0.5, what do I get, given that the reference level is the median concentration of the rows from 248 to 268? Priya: 2.06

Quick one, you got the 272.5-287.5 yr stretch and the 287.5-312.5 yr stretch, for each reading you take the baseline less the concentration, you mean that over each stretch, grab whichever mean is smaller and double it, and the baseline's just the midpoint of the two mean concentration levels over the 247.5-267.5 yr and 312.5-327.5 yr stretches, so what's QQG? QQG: -0.152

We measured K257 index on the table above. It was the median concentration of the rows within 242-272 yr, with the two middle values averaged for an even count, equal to 1.53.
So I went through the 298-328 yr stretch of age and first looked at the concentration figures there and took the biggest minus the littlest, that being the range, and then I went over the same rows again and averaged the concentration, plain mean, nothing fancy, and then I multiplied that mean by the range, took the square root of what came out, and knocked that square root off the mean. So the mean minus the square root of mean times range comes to 0.83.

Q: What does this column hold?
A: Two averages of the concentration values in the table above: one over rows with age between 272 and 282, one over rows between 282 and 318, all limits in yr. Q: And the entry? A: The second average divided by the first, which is 0.91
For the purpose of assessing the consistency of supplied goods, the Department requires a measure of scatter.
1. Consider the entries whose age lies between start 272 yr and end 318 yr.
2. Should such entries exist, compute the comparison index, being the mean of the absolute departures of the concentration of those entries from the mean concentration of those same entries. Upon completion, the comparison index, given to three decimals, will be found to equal 0.086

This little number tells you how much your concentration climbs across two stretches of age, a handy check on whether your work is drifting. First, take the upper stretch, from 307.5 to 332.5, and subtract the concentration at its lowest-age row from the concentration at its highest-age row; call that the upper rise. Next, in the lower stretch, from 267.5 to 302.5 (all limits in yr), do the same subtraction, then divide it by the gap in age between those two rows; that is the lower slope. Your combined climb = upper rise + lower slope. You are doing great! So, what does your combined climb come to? -0.23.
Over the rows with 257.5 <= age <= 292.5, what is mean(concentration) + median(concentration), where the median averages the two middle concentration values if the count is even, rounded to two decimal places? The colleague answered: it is 2.94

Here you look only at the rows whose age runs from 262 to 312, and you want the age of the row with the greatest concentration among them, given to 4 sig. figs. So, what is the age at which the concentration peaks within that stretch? 280.0 yr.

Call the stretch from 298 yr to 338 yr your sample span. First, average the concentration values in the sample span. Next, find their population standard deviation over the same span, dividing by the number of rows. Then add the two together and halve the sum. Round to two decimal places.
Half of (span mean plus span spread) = 0.74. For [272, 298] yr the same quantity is 0.78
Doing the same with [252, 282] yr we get 0.80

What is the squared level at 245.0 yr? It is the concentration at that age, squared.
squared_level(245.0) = 2.60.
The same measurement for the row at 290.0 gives 2.14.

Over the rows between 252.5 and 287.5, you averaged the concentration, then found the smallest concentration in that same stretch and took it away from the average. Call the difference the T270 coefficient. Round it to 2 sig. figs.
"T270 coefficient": 0.29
